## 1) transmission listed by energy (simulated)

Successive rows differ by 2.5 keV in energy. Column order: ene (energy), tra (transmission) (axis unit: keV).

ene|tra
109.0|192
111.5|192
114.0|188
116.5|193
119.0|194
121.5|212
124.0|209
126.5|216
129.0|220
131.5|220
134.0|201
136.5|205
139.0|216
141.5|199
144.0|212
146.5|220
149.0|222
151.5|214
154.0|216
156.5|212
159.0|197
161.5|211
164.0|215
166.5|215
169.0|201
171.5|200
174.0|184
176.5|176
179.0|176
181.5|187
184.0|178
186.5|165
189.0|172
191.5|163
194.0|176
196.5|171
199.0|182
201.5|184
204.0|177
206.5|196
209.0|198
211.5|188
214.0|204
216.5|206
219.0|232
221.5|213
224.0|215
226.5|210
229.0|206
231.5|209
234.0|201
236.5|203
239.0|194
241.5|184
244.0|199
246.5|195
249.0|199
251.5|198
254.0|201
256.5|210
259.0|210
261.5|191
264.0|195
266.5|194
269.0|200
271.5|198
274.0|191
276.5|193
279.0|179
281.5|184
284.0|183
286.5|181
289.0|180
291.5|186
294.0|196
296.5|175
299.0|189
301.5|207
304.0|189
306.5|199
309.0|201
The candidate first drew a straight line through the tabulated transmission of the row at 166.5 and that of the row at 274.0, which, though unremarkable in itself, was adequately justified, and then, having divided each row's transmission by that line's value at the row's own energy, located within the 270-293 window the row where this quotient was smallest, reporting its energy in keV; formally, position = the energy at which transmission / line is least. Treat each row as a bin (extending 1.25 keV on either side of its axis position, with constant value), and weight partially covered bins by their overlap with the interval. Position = 279.0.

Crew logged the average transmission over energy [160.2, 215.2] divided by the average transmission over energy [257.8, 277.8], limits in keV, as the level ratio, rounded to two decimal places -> 0.95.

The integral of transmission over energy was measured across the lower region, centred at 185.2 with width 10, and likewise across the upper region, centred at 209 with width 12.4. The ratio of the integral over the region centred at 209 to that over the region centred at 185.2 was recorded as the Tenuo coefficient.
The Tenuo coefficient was 1.4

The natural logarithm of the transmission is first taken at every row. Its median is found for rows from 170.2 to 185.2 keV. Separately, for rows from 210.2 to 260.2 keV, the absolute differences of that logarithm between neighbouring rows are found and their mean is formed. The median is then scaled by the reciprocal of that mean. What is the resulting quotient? 143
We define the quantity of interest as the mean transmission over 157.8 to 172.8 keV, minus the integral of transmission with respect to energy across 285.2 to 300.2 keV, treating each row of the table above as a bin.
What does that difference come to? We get -2561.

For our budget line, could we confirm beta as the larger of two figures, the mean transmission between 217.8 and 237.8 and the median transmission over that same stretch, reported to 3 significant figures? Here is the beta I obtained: 211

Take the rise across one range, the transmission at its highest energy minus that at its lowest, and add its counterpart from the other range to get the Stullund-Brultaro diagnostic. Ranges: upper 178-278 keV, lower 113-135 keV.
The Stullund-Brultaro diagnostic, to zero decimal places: 30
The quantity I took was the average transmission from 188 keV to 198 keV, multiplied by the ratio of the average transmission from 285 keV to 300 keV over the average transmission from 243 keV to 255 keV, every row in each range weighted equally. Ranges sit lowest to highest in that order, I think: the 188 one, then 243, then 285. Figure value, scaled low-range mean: 159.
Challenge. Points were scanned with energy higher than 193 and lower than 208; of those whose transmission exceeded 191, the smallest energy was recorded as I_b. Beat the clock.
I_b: 206.5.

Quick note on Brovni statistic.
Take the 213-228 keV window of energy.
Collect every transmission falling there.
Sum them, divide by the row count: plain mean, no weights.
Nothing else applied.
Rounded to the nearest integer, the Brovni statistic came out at 213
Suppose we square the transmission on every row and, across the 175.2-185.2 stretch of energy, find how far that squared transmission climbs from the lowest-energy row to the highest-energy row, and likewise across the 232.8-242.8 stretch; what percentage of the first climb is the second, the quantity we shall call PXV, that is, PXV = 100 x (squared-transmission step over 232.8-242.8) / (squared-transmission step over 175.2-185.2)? -924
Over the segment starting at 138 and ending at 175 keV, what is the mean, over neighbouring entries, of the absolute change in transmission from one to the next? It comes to 8.4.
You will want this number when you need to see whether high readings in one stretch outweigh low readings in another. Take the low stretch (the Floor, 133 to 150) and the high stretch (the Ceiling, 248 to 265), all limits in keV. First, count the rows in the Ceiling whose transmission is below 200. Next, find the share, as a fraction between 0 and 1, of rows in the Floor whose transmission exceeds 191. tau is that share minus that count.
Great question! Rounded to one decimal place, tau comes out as -3.0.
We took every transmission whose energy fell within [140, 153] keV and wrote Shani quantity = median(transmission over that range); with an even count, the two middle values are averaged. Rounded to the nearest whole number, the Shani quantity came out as 214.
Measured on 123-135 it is 216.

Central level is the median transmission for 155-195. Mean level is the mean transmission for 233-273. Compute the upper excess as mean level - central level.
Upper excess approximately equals 13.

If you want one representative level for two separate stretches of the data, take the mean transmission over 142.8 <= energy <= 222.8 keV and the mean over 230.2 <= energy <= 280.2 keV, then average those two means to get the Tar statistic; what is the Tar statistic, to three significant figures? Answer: 196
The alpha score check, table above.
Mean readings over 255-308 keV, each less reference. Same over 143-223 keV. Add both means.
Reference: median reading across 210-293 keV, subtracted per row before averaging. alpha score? -8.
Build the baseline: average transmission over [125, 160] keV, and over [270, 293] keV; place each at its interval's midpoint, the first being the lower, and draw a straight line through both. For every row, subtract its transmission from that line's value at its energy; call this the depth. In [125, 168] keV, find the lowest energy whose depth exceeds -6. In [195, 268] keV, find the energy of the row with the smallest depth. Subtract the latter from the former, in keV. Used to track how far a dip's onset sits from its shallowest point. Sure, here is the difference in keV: -92.5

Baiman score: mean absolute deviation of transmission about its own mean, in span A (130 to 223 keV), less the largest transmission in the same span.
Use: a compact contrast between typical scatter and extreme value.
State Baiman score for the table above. -217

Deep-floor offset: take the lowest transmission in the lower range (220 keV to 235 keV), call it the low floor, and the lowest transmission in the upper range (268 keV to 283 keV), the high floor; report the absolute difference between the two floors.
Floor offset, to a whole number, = 22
